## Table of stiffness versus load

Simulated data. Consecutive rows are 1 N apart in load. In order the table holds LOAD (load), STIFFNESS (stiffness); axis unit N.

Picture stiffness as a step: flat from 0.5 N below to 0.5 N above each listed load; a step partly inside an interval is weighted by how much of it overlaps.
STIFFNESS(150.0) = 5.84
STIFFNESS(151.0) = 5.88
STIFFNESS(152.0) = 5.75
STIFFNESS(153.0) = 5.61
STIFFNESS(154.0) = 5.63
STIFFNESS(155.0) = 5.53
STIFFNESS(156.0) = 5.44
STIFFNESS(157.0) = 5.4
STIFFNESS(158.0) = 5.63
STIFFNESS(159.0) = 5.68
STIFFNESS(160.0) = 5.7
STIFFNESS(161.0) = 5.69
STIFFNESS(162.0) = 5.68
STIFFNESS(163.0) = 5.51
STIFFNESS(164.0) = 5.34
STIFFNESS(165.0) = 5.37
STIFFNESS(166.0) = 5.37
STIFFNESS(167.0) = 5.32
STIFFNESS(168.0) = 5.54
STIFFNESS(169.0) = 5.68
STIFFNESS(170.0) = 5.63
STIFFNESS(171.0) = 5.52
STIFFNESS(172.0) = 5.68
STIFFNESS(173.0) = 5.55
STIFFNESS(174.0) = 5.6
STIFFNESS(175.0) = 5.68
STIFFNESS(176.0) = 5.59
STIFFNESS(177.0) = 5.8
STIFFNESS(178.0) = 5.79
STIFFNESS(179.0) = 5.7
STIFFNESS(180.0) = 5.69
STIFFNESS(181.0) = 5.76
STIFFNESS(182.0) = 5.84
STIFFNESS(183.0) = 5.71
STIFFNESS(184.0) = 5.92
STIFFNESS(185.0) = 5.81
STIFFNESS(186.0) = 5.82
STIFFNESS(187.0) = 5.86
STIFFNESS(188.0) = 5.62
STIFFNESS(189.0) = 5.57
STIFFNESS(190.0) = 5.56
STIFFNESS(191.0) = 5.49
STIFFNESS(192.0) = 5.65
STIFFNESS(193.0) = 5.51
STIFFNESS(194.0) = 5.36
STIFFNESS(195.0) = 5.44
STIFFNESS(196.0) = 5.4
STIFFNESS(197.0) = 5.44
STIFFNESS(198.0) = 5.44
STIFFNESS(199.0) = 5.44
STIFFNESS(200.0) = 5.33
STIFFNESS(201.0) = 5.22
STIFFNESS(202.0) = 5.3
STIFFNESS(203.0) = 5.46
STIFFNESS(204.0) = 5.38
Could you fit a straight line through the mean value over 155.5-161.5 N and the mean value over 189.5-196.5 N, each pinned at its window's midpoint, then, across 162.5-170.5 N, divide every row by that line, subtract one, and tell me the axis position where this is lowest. 167.0 N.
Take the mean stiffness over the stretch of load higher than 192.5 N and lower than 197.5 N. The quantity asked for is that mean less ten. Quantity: -4.57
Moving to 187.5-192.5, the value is -4.42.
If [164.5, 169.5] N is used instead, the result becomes -4.54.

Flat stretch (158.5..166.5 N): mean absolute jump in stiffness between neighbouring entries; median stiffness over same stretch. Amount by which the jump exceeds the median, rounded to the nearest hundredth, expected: -5.54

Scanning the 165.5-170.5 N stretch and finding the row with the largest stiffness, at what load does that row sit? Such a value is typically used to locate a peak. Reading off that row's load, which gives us 169.0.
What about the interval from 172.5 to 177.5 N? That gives 177.0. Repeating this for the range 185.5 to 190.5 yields 187.0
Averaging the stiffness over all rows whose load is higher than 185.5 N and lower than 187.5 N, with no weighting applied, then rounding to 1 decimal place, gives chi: 5.8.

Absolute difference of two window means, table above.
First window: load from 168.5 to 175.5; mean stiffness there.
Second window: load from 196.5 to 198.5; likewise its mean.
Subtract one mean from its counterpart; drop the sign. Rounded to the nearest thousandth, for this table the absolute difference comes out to 0.180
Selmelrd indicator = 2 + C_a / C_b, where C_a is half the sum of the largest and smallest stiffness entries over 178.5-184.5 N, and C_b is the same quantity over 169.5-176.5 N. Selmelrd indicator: 3.04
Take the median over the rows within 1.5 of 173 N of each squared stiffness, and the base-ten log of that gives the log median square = 1.50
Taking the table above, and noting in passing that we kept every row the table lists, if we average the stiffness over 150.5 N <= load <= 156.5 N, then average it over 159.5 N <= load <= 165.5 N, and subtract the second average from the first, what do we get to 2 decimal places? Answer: 0.09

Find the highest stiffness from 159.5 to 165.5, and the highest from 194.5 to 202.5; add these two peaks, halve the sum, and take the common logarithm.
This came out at 0.746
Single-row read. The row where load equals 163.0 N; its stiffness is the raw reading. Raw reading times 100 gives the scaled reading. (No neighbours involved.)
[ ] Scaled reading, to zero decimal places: 551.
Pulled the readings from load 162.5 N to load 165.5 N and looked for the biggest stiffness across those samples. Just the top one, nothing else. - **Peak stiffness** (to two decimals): 5.51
